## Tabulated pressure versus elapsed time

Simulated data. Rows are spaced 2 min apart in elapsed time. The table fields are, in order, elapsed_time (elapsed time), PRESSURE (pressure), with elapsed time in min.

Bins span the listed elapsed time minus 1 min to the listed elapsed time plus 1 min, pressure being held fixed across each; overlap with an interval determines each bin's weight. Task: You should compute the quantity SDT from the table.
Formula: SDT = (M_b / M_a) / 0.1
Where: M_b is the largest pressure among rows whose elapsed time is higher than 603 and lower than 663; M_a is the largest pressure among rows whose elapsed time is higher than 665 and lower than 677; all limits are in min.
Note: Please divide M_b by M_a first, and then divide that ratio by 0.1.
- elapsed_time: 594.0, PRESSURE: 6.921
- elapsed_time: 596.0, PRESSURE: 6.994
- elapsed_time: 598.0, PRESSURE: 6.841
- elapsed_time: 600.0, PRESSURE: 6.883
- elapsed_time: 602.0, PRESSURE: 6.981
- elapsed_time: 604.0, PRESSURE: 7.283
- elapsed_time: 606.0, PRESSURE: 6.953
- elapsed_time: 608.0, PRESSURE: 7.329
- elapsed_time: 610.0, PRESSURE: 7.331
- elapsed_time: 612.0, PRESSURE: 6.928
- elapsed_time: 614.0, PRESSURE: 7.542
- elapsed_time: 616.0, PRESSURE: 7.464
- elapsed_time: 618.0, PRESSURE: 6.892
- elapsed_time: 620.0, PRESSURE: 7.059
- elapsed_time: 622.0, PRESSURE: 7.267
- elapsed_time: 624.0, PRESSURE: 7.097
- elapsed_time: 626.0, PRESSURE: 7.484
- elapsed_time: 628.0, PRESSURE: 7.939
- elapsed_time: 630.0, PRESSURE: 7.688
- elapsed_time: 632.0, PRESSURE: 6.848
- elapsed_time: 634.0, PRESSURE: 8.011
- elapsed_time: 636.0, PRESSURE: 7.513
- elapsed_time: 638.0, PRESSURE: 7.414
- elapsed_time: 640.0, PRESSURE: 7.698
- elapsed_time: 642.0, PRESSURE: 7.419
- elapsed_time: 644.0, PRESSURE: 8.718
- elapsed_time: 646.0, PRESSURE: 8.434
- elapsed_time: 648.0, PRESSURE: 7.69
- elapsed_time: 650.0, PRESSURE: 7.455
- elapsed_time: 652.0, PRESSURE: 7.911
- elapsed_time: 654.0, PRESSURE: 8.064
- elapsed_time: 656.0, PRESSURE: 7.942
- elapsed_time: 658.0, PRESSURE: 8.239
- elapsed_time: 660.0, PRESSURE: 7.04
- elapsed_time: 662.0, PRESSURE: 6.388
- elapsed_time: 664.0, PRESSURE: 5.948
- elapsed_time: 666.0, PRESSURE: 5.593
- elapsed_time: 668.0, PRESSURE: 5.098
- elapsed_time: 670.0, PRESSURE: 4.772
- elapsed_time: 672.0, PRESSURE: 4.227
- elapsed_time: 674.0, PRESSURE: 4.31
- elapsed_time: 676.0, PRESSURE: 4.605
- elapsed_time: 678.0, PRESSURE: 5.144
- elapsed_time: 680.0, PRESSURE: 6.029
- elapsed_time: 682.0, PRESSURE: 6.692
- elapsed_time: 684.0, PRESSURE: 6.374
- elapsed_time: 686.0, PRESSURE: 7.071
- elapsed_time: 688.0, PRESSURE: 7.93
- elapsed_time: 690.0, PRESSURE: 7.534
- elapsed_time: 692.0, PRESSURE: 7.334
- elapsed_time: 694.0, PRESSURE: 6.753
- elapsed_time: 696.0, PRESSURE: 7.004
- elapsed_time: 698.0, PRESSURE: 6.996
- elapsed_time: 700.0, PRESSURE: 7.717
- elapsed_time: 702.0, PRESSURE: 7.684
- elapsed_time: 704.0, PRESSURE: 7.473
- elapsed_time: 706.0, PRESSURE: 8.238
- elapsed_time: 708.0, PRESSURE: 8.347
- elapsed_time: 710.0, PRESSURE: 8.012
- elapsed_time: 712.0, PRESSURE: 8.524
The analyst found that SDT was 15.6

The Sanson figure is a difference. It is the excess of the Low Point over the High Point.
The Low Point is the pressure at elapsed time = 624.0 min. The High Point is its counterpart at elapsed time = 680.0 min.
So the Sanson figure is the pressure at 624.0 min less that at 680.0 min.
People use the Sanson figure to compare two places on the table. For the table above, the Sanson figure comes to 1.1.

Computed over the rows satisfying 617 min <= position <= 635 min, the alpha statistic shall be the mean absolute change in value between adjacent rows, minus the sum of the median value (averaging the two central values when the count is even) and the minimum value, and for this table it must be -13.7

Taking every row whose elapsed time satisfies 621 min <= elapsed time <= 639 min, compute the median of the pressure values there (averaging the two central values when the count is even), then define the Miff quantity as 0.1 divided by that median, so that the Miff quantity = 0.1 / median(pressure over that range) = 0.0134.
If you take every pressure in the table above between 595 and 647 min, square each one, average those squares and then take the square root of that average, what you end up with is 7.40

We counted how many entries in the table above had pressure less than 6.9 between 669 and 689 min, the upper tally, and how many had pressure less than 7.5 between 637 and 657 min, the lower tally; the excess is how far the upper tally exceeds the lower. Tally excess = 5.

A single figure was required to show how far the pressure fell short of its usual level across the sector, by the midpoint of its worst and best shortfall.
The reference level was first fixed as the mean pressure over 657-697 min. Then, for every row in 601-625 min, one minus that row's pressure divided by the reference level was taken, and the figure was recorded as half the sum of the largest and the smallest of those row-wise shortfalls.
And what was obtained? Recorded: -0.16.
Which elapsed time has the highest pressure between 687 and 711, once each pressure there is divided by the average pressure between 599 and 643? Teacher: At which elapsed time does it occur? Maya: 708.0 min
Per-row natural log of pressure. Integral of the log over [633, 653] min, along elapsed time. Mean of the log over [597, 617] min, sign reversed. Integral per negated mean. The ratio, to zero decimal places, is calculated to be -21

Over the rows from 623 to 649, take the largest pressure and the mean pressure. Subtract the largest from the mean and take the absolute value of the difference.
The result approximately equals 1.0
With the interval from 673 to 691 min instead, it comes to 1.7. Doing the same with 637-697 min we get 2.0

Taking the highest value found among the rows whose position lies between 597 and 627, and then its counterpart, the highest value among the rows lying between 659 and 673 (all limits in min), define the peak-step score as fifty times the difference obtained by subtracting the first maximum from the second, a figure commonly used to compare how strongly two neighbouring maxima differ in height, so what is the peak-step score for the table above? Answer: -25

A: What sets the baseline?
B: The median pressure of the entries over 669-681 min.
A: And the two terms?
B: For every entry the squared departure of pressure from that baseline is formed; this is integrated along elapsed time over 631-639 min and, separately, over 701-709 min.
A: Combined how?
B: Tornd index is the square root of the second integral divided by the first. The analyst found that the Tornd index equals 1.2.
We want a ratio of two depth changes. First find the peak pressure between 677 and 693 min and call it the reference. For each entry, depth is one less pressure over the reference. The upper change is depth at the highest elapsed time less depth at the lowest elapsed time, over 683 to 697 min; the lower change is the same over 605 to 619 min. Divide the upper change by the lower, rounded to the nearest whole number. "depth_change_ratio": -10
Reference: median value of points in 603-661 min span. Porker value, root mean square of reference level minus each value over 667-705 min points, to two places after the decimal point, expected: 1.66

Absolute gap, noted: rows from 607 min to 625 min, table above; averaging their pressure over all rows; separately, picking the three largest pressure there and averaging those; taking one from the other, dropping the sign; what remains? 0.23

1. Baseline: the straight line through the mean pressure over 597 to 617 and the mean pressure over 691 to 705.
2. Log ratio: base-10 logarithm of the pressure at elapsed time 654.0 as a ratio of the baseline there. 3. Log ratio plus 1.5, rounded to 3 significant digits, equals 1.55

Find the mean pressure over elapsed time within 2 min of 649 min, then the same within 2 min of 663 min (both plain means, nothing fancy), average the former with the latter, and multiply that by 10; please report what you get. 69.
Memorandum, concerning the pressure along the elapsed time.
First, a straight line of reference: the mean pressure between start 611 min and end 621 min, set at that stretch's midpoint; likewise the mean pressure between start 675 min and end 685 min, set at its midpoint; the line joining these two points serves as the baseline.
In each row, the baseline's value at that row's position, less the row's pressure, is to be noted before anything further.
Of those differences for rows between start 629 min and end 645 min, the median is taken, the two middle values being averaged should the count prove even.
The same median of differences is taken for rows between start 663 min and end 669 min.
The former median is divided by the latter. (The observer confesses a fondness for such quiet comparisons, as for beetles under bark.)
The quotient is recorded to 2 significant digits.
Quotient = -1.7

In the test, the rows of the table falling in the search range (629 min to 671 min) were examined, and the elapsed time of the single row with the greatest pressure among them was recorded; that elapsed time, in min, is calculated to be 644.0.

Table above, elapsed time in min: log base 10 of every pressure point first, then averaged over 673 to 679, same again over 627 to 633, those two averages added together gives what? 1.543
